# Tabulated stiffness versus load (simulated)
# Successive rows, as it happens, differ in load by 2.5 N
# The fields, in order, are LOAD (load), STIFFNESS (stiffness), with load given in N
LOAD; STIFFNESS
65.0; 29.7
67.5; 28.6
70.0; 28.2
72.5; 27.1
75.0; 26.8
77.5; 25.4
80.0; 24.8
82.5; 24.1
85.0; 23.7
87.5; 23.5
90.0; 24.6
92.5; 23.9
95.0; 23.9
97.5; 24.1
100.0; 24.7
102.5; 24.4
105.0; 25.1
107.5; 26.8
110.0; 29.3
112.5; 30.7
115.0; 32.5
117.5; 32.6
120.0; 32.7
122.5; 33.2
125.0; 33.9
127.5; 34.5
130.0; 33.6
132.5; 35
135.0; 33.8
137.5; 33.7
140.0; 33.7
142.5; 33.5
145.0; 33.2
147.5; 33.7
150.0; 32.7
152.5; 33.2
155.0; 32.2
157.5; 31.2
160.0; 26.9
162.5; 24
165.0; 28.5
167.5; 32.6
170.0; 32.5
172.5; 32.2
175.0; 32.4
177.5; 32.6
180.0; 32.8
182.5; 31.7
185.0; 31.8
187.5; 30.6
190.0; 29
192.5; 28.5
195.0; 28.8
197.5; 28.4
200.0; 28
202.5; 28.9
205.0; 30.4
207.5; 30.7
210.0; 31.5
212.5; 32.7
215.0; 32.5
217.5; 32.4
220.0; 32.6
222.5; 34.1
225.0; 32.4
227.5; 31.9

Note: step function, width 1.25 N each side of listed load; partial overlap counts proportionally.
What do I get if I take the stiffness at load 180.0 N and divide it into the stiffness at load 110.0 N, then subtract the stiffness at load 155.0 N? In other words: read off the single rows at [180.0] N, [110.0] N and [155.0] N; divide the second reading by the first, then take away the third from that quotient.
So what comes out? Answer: -31.3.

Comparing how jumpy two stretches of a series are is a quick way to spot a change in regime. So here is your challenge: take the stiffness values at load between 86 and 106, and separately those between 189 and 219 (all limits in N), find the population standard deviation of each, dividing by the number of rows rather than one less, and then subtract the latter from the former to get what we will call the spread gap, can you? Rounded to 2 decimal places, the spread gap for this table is -1.21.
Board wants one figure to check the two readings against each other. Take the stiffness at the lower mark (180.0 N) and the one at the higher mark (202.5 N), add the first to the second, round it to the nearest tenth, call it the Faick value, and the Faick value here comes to 61.7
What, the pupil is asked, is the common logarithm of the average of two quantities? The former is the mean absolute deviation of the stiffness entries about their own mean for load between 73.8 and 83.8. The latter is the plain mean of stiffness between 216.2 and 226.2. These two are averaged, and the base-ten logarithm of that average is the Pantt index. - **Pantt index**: 1.23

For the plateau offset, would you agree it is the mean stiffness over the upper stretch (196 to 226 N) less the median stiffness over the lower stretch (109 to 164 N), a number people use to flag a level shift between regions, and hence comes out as -2.0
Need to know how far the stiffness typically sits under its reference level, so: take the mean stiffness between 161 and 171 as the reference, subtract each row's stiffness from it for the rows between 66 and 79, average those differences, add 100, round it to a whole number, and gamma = 102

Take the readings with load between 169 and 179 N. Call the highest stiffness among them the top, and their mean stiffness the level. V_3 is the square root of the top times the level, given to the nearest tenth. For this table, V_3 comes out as 32.5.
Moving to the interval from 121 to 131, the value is 34.1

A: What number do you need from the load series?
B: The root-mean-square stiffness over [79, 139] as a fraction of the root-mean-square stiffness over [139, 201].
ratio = 0.93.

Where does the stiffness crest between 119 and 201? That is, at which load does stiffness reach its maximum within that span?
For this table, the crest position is 132.5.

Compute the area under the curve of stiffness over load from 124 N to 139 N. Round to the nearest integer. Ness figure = 511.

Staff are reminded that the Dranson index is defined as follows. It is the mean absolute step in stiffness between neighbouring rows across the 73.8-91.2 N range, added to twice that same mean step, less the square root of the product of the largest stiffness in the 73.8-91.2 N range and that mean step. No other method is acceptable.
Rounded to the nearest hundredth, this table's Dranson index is -2.23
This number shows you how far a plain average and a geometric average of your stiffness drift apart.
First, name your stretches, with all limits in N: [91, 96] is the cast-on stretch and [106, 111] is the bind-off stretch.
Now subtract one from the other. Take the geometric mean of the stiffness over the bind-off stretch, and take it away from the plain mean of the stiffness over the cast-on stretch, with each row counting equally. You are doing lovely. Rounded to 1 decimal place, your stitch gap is -4.1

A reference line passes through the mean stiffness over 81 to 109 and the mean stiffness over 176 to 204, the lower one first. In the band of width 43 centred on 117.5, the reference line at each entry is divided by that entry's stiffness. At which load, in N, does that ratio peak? 97.5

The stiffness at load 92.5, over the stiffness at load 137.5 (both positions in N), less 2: -1.3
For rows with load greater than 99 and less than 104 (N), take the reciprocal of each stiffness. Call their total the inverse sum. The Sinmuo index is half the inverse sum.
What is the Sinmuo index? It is 0.0407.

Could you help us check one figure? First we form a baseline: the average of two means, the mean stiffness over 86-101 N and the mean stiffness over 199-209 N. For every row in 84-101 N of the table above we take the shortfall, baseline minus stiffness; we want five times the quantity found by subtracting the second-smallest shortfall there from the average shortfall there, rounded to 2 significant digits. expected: 2.7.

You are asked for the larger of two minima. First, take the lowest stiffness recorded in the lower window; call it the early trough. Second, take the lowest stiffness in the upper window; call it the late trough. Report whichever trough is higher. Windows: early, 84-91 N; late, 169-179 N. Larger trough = 32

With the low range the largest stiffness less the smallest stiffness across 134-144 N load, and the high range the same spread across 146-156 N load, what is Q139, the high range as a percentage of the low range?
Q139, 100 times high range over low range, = 500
